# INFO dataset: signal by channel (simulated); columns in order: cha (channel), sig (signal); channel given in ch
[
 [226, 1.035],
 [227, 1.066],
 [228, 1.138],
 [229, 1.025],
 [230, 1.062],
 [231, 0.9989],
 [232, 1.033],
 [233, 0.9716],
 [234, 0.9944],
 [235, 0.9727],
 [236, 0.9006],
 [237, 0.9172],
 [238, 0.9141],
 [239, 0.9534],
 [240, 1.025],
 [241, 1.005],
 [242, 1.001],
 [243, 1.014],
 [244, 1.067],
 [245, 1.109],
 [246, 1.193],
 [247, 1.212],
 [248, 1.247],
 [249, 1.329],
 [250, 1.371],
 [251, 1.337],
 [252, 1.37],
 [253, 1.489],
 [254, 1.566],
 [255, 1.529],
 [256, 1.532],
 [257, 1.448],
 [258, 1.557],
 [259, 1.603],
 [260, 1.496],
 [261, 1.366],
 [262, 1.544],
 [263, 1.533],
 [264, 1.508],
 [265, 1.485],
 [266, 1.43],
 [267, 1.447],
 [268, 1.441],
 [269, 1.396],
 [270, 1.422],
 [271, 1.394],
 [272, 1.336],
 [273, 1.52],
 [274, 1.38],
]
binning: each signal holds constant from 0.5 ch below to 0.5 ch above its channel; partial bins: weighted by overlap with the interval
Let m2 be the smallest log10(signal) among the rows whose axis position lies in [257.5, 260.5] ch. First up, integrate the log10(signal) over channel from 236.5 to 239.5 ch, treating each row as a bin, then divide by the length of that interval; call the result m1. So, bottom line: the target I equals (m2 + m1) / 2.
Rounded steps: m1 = -0.03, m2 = 0.17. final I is 0.07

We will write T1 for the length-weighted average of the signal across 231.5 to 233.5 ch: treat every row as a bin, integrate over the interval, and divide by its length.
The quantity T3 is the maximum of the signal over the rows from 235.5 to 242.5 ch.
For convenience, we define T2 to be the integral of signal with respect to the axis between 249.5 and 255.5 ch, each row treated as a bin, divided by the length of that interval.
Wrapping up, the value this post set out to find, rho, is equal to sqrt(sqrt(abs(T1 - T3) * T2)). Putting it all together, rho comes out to 0.43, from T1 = 1.00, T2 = 1.44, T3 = 1.025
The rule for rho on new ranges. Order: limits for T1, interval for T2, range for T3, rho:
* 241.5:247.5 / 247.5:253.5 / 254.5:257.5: 0.88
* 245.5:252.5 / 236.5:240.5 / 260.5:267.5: 0.70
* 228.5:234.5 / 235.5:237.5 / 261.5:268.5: 0.83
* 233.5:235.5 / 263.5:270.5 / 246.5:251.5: 0.87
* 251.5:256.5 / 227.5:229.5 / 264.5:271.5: 0.34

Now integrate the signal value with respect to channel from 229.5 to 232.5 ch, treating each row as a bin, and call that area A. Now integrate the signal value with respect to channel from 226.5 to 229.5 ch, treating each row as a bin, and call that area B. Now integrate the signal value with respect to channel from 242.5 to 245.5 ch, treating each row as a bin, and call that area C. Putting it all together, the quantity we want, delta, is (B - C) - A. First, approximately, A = 3.1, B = 3.2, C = 3.2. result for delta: -3.1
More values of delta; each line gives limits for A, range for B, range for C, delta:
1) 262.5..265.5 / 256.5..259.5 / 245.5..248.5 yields -3.6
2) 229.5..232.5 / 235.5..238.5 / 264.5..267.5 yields -4.7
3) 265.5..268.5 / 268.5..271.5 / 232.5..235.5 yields -3.0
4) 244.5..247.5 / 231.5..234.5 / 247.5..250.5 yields -4.5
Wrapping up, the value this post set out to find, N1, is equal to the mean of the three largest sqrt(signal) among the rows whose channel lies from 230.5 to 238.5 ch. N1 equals 1.00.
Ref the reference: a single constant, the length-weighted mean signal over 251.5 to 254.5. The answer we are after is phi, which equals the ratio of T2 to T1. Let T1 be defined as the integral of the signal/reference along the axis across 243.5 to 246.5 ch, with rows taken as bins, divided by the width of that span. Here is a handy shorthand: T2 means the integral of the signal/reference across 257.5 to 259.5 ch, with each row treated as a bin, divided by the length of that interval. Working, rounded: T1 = 0.76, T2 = 1.07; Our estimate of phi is 1.4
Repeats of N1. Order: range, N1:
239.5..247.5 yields 1.08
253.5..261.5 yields 1.26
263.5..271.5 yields 1.22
